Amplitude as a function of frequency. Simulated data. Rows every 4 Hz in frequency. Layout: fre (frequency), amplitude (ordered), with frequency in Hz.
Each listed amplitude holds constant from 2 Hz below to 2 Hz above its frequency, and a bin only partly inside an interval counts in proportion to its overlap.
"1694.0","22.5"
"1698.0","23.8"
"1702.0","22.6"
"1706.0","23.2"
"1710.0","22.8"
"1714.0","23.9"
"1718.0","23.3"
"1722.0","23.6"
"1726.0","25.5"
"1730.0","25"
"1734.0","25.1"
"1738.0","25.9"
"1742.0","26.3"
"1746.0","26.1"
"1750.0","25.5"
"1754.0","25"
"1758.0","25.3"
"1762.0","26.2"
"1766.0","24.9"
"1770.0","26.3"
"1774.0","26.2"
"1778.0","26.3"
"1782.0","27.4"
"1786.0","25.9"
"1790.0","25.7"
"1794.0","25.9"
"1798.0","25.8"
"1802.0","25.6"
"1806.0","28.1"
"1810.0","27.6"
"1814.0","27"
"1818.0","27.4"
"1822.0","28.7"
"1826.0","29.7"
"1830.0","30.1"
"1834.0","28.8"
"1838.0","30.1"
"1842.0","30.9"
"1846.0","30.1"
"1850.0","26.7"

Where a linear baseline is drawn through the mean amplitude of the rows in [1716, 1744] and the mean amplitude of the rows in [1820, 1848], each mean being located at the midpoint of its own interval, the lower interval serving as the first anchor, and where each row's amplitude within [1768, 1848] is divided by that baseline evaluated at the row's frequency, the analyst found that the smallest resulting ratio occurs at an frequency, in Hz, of 1802.0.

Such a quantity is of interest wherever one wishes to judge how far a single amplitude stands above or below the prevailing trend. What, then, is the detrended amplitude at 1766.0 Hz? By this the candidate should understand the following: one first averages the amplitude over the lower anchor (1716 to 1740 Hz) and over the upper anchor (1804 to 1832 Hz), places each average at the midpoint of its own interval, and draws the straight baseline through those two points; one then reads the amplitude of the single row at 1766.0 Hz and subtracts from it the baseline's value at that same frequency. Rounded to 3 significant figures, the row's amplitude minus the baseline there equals -1.37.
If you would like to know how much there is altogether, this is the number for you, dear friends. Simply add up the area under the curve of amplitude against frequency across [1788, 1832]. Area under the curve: 1206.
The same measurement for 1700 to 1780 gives 1996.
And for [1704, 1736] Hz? 770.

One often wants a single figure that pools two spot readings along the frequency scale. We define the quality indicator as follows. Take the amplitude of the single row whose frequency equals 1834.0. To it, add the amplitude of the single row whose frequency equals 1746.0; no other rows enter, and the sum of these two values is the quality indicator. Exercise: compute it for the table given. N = 55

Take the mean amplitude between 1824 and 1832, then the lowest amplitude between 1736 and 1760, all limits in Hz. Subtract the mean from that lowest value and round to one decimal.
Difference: -4.9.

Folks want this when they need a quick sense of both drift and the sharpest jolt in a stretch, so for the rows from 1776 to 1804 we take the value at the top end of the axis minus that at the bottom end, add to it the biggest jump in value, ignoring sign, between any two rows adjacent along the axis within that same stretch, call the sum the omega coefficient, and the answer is 0.8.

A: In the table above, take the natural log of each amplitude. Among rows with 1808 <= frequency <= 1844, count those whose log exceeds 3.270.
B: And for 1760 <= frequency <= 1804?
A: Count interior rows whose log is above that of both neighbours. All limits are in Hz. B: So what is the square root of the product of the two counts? 5.2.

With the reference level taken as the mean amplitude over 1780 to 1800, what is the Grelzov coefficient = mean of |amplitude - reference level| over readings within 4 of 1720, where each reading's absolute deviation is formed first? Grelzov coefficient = 2.7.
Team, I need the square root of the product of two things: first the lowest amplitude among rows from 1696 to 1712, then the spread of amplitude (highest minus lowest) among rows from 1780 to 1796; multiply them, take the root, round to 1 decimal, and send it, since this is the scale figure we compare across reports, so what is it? 6.2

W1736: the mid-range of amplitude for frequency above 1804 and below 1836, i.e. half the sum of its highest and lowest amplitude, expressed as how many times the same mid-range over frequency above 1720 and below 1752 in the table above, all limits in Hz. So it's 1.14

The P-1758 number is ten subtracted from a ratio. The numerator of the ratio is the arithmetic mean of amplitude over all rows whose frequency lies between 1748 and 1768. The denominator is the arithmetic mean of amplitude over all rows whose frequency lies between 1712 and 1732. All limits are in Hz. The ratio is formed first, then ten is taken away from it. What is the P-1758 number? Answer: -8.95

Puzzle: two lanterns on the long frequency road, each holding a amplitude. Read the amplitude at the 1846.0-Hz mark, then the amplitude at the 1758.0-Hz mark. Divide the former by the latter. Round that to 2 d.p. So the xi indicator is 1.19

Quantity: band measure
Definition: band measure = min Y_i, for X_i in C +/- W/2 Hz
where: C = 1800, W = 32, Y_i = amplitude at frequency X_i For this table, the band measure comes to 25.6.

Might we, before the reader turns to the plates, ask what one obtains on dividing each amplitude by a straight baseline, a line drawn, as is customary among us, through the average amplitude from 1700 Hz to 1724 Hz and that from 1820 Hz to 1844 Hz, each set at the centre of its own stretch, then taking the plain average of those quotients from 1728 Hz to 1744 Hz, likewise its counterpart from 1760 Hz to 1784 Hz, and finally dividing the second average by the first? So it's 0.95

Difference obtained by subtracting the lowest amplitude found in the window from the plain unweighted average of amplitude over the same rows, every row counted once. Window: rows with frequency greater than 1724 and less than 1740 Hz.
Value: 0.4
